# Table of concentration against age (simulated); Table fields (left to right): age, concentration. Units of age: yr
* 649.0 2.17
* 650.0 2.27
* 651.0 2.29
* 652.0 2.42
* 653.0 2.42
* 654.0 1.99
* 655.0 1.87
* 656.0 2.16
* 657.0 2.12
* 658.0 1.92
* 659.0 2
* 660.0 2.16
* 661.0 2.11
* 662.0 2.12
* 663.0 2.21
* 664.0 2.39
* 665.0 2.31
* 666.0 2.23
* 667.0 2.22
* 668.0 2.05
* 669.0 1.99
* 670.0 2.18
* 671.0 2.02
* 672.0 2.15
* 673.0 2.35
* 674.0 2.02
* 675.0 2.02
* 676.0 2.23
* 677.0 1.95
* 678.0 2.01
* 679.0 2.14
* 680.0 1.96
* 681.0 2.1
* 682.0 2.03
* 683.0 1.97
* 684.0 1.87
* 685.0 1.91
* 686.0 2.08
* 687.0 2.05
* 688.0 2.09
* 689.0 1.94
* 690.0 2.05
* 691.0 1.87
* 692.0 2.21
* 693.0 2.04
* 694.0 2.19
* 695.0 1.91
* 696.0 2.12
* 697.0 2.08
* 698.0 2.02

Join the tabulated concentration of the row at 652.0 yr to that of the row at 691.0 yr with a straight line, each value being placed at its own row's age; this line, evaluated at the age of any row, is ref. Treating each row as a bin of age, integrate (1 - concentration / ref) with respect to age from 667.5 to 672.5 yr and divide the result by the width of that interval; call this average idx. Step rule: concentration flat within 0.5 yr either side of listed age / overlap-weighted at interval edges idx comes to 0.04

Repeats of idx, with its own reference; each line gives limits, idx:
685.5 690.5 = -0.07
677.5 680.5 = 0.00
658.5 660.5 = 0.10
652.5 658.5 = 0.12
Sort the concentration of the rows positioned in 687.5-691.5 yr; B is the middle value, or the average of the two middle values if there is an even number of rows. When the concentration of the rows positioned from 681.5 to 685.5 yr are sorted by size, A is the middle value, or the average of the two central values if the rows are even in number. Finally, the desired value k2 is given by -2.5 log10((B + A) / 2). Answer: -0.735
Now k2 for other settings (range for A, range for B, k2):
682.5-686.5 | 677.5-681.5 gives -0.751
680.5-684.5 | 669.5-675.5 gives -0.775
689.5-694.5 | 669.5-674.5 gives -0.806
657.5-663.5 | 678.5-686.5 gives -0.783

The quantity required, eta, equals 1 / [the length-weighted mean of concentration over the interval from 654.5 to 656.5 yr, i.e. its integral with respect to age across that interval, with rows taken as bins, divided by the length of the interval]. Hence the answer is 0.496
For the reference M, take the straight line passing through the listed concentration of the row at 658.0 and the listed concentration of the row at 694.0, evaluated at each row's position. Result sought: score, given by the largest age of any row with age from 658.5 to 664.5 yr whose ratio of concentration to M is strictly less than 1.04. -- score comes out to 659.0 yr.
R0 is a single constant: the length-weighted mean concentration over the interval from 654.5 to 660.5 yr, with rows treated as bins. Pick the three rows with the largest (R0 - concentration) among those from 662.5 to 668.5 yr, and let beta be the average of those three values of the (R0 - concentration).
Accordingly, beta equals -0.122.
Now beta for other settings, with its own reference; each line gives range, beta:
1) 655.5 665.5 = 0.028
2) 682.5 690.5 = 0.132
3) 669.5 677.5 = 0.042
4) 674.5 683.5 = 0.078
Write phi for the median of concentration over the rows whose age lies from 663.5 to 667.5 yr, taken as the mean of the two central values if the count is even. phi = 2.27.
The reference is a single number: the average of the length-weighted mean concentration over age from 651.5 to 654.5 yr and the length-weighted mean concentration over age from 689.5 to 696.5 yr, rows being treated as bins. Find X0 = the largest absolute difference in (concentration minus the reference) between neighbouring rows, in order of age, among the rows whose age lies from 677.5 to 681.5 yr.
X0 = 0.180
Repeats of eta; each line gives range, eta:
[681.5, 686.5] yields 0.507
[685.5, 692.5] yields 0.490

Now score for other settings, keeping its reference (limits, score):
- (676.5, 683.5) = 683.0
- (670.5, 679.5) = 679.0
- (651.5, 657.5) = 655.0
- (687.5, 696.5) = 696.0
